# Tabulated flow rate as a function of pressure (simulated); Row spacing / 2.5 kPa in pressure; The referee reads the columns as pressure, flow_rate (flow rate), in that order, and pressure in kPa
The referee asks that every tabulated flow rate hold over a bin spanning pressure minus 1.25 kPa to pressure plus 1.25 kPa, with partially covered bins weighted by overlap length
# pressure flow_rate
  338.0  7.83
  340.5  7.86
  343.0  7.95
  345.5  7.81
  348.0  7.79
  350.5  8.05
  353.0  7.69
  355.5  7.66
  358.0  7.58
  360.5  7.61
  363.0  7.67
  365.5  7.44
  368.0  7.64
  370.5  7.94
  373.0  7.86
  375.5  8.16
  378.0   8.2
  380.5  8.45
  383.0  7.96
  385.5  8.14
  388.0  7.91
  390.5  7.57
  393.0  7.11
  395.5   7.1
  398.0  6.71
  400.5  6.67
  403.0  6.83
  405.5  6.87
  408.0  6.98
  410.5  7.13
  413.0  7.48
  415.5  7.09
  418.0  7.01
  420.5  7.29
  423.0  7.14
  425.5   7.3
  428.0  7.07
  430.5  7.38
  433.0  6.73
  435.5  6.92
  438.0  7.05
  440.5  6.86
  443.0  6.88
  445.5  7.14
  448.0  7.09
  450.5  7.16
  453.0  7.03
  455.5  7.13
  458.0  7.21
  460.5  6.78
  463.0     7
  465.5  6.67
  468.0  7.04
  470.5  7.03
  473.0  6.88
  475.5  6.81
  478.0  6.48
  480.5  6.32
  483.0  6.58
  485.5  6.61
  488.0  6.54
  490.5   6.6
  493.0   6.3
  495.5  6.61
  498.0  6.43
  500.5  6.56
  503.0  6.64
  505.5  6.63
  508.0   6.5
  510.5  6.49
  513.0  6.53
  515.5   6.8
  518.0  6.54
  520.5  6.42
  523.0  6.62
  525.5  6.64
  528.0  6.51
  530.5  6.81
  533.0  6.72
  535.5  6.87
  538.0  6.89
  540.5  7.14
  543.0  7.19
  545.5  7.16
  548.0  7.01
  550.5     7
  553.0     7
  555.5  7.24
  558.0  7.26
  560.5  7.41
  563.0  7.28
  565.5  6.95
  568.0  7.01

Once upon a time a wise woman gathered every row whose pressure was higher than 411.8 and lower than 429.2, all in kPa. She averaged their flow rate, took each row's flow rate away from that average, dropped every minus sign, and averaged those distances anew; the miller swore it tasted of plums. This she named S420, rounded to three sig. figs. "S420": 0.137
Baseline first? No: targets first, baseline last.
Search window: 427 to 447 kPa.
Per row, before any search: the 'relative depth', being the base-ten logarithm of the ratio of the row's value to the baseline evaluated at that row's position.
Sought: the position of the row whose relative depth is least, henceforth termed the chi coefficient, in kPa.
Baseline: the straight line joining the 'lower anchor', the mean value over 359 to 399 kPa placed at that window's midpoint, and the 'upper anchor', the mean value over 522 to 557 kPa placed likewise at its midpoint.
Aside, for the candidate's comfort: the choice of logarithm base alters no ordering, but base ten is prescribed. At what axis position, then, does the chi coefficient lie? 433.0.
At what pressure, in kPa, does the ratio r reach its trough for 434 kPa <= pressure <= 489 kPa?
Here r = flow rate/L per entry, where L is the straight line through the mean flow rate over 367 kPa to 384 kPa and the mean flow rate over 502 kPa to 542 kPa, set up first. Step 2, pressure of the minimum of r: 480.5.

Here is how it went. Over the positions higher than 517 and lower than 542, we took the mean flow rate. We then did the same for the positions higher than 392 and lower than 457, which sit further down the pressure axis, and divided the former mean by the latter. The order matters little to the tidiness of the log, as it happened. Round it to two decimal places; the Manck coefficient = 0.95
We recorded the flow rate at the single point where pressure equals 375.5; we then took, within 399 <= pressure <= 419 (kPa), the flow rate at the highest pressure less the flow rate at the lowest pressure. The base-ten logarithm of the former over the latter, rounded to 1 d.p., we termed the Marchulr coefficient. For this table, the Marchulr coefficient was 1.4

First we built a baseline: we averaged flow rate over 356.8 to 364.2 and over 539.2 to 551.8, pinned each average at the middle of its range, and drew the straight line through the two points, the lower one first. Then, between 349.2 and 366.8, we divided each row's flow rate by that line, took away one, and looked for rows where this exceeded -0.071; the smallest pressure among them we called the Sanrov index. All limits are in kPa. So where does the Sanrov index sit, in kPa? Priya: 350.5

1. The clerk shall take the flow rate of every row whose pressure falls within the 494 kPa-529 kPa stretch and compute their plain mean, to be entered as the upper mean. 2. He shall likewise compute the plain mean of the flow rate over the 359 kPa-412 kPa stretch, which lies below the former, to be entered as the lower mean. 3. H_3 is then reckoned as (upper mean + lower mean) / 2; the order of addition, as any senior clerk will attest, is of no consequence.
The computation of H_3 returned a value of 7.04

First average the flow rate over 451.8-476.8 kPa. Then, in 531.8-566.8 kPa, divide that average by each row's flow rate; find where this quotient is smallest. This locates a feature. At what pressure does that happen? 560.5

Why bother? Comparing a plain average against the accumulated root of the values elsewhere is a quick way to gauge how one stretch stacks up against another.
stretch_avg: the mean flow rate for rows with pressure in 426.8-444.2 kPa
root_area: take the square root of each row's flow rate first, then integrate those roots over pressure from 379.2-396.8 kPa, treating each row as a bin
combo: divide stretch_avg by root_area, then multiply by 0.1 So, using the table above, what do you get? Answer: 0.0143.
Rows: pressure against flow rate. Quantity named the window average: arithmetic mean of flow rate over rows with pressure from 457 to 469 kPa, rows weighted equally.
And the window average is 6.9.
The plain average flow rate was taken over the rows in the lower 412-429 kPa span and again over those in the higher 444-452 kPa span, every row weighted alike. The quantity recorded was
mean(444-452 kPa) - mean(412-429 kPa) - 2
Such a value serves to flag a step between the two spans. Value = -2.1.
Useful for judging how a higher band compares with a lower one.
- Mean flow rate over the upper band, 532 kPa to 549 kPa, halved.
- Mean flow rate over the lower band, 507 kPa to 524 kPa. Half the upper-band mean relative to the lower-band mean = 0.534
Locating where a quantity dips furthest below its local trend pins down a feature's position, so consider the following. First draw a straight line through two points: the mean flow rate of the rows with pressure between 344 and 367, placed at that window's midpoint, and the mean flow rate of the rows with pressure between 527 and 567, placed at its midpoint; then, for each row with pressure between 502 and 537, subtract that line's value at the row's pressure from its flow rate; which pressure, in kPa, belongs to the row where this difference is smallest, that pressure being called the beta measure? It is 520.5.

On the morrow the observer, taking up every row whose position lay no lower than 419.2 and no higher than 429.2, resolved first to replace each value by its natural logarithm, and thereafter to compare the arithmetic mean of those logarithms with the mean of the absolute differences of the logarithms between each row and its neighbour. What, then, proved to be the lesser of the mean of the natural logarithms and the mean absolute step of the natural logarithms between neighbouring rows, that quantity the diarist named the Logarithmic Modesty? 0.025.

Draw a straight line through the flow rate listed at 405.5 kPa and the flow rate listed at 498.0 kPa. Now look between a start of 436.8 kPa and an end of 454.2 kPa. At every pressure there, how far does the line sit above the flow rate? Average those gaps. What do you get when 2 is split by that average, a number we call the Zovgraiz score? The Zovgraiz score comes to -5.7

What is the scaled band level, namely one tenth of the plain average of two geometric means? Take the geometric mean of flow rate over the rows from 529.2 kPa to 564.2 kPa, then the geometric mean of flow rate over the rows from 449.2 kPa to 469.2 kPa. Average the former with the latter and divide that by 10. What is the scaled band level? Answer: 0.703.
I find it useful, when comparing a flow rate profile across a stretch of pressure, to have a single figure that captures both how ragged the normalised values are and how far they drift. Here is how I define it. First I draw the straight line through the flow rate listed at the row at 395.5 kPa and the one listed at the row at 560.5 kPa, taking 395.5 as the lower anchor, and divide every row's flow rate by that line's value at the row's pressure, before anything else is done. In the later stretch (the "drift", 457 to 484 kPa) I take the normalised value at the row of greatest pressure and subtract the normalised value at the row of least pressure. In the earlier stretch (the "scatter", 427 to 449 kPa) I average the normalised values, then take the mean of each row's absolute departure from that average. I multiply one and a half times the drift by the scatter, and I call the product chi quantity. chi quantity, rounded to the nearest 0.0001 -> -0.0029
